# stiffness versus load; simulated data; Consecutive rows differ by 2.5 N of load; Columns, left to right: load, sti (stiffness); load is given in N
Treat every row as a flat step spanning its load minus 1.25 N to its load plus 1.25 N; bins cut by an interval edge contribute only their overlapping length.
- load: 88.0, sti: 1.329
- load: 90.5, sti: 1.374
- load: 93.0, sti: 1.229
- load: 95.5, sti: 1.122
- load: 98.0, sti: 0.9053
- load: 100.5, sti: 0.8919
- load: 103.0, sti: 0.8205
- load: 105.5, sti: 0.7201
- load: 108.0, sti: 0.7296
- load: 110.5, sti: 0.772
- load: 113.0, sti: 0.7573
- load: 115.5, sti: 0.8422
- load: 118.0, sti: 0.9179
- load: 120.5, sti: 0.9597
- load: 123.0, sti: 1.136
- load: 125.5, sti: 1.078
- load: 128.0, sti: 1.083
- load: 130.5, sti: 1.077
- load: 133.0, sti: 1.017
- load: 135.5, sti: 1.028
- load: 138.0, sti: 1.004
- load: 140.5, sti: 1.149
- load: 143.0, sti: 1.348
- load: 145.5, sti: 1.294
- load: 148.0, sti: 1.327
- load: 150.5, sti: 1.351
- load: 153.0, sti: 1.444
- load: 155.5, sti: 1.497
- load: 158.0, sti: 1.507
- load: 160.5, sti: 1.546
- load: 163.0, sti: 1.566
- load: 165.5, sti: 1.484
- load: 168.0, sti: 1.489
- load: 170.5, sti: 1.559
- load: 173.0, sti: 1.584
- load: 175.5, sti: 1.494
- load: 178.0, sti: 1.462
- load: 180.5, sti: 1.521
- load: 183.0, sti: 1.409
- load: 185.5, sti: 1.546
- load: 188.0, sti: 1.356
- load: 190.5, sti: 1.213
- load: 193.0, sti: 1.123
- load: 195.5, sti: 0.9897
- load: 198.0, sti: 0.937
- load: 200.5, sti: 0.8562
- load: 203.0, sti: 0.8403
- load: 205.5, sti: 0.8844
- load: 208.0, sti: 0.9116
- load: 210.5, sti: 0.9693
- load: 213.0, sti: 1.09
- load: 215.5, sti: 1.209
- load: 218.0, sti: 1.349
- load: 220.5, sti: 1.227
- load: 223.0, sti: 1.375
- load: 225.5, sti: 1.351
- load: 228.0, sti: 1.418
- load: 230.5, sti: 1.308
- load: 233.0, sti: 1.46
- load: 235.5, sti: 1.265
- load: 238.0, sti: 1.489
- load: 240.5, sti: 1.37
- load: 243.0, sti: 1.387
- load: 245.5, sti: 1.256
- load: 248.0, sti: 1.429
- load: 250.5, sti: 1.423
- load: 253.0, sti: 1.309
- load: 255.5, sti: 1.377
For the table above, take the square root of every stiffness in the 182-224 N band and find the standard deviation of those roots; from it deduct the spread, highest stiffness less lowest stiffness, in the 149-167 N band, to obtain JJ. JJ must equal -0.11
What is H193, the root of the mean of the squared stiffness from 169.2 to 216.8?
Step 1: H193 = 1.24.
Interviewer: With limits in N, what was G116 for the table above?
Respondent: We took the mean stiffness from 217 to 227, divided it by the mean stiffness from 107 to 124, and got 1.52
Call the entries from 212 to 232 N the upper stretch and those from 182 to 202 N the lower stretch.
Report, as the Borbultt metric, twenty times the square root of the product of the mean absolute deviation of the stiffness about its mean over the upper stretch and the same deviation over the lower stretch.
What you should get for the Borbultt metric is 2.6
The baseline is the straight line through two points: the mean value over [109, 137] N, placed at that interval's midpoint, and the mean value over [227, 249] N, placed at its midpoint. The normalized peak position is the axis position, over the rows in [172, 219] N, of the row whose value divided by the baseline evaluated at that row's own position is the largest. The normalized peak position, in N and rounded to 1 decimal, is 173.0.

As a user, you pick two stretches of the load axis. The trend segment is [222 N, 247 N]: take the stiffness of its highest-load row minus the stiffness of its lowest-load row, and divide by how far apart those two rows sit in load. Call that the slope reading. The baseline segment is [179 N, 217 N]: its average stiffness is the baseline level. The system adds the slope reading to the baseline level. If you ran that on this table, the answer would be 1.12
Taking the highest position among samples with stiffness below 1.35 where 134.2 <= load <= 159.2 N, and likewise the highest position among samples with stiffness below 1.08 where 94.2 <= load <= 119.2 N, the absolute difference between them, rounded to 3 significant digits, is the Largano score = 30.0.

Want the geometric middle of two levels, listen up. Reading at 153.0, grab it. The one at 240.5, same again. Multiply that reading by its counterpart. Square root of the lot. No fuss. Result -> 1.41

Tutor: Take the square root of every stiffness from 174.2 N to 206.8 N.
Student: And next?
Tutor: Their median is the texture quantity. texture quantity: 1.10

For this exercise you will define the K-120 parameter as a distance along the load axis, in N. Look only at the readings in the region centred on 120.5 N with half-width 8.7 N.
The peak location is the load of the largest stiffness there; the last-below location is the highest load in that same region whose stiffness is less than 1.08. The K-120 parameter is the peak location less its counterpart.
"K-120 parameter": -2.5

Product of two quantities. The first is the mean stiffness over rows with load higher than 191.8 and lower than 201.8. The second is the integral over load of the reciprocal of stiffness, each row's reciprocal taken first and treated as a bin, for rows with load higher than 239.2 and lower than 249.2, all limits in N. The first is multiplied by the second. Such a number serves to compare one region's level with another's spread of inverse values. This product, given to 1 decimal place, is 7.2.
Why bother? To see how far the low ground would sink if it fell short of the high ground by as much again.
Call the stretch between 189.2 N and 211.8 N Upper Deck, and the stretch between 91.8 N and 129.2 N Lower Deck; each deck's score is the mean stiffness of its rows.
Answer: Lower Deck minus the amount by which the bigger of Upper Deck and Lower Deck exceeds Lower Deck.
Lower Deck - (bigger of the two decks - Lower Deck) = 0.89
